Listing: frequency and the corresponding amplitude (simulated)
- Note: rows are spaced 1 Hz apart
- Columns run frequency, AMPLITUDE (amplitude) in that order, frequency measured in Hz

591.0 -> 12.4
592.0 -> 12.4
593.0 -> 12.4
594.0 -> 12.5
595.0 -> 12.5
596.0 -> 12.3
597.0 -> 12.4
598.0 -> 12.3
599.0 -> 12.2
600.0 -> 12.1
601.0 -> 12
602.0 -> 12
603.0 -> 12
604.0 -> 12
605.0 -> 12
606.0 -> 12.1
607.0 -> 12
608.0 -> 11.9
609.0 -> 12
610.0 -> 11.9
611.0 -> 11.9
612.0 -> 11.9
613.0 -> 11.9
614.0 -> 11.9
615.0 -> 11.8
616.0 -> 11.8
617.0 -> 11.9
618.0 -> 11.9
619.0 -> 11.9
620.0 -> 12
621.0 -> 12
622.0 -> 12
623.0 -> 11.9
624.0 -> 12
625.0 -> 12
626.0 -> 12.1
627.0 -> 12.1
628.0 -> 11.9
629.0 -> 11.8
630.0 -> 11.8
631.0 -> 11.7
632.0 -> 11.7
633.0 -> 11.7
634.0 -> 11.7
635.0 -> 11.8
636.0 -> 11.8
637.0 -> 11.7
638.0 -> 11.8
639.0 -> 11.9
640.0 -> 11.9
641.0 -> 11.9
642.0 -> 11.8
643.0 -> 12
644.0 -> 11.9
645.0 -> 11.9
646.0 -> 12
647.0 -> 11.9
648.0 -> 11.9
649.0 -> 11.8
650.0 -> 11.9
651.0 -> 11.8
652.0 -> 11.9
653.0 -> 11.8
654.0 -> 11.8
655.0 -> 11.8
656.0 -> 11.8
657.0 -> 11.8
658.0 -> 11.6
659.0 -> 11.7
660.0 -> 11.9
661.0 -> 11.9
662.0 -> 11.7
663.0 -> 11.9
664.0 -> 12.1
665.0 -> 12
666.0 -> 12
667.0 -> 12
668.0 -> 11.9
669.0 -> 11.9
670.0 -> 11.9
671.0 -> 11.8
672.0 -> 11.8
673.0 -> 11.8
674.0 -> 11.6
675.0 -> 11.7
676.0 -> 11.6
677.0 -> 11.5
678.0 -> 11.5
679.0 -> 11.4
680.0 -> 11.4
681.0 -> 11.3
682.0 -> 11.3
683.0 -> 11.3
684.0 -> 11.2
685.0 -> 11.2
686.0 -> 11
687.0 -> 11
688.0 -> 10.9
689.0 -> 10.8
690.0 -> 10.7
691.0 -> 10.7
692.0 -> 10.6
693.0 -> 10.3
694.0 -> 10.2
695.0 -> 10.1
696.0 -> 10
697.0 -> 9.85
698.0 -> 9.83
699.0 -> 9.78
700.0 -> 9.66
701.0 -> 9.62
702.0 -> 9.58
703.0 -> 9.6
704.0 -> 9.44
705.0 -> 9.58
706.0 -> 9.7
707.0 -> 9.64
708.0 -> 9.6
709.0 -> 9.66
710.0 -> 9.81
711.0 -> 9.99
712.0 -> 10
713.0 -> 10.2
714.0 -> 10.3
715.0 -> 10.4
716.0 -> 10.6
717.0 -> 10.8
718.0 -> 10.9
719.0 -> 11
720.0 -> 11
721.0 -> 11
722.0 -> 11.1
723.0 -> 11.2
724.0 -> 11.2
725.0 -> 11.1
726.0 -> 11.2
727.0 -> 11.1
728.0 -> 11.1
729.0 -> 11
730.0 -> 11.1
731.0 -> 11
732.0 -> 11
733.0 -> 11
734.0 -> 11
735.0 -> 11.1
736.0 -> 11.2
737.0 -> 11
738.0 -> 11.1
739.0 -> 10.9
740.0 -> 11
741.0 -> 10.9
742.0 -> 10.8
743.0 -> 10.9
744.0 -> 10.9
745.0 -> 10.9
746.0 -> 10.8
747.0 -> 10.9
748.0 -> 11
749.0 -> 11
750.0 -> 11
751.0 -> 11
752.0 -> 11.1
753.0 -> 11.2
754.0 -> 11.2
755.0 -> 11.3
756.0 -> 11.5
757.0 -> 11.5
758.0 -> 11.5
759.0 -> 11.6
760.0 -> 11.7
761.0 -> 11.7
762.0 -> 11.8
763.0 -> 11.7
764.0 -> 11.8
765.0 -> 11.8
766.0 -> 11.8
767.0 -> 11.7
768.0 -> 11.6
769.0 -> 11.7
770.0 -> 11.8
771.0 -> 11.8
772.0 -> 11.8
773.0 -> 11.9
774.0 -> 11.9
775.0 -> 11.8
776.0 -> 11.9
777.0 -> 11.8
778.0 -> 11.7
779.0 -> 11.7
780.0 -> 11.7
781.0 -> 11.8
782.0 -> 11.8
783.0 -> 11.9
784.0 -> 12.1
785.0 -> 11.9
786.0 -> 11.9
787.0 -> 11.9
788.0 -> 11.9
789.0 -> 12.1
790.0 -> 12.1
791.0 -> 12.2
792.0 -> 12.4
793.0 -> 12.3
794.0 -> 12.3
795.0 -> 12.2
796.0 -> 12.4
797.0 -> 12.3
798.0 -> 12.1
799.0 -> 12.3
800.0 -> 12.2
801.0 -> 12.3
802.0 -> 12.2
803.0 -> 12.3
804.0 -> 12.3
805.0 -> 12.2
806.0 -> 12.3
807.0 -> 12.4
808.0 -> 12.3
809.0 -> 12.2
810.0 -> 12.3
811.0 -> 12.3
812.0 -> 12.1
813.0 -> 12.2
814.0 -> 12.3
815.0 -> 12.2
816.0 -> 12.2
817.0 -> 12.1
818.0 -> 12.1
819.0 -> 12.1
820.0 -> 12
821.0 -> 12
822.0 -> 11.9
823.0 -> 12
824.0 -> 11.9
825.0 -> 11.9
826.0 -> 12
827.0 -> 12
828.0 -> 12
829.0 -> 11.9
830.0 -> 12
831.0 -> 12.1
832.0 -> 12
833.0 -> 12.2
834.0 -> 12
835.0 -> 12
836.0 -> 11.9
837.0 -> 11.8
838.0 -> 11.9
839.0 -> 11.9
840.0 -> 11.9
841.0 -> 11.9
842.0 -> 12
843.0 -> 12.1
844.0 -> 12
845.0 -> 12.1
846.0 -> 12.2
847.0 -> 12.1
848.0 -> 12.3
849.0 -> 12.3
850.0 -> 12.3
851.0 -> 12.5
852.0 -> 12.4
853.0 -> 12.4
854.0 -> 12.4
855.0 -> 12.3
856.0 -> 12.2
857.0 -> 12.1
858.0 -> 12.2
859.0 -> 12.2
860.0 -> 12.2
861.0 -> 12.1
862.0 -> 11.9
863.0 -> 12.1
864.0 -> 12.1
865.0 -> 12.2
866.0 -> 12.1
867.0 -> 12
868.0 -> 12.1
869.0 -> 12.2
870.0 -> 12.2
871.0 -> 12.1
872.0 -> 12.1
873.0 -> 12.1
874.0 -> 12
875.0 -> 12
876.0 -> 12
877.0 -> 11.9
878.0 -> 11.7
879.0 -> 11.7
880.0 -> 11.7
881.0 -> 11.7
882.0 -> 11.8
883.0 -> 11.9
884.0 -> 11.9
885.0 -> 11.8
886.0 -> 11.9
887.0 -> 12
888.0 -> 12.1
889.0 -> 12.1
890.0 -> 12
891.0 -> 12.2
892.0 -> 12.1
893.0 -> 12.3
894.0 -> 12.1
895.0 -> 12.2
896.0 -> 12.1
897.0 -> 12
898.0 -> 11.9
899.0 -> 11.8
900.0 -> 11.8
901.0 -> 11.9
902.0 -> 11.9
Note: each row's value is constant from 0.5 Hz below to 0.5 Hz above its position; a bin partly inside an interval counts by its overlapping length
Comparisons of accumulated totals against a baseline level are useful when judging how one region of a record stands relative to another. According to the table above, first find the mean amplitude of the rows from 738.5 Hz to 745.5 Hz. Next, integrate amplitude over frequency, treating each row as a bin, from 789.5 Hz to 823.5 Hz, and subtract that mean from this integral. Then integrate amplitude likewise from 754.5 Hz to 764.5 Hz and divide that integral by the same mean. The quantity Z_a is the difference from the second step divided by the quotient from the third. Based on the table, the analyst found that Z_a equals 38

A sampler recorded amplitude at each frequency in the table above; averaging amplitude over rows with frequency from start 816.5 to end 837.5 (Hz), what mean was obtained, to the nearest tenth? 12.0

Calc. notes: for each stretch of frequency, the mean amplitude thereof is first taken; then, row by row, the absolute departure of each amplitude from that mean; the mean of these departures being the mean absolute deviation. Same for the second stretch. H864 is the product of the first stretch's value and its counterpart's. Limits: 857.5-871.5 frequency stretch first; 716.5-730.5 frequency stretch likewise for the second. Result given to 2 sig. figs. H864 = 0.0062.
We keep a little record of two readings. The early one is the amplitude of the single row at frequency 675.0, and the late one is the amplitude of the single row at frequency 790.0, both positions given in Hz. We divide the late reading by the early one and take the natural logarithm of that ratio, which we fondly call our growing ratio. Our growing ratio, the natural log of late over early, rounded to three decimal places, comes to 0.034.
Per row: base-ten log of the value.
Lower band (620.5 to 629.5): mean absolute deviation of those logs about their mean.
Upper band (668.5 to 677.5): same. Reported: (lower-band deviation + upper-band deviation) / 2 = 0.0035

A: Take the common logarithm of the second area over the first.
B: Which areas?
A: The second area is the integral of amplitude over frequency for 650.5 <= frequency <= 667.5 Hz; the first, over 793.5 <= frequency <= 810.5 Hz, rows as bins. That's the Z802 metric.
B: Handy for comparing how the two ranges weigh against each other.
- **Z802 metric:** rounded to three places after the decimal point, -0.015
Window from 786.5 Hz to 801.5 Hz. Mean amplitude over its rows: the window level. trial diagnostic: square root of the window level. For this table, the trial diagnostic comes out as 3.49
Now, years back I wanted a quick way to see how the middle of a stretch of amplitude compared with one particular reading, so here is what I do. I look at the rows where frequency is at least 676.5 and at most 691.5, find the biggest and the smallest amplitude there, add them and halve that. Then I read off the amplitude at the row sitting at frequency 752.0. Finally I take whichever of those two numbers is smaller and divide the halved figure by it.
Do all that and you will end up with 1.00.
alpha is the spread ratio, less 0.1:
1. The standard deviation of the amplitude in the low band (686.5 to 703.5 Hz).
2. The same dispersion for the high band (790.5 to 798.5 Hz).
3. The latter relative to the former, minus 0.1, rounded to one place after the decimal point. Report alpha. 0.1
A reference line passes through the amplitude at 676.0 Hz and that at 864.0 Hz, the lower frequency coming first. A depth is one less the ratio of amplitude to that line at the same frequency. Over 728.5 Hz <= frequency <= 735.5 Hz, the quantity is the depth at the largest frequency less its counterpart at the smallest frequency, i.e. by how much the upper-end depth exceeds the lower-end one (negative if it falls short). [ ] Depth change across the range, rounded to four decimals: -0.0072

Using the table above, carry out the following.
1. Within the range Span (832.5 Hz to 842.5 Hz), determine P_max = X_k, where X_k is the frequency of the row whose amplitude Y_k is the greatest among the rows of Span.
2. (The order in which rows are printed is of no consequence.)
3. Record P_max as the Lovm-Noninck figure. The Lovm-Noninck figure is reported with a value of 833.0 Hz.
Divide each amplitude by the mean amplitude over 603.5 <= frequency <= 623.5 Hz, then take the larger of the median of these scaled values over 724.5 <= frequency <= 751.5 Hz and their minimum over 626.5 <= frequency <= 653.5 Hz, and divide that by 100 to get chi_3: 0.0098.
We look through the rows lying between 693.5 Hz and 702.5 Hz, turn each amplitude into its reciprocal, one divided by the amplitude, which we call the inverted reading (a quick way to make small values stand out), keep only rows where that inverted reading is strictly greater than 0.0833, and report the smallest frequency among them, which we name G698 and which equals 694.0 Hz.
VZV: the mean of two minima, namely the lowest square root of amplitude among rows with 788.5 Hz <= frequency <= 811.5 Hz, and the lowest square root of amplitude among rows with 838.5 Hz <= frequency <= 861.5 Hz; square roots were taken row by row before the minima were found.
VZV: 3.46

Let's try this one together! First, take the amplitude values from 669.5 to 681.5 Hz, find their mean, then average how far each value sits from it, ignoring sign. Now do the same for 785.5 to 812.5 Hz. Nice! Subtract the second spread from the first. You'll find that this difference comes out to 0.05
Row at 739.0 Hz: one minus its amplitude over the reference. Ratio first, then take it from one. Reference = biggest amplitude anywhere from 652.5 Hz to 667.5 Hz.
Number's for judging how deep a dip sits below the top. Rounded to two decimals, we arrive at 0.10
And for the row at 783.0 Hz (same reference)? 0.02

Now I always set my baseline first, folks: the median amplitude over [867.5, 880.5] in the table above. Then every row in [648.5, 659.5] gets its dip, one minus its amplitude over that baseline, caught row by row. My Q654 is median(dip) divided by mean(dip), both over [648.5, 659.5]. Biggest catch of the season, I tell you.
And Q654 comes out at 0.96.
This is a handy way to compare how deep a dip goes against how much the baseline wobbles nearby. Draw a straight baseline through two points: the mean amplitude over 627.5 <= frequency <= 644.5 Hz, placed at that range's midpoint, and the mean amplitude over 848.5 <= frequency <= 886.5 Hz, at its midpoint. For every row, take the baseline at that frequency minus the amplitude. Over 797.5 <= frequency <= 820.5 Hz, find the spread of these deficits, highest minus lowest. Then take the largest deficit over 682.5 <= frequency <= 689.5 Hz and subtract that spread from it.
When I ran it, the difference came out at 0.7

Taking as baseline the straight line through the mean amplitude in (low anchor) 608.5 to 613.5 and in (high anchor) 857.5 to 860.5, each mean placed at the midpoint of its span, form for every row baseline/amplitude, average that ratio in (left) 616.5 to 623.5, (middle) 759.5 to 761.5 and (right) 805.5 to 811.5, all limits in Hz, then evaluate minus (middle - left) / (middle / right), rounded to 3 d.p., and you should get -0.033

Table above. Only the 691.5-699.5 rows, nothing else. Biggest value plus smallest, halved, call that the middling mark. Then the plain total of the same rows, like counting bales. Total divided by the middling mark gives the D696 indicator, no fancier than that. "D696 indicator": 7.92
